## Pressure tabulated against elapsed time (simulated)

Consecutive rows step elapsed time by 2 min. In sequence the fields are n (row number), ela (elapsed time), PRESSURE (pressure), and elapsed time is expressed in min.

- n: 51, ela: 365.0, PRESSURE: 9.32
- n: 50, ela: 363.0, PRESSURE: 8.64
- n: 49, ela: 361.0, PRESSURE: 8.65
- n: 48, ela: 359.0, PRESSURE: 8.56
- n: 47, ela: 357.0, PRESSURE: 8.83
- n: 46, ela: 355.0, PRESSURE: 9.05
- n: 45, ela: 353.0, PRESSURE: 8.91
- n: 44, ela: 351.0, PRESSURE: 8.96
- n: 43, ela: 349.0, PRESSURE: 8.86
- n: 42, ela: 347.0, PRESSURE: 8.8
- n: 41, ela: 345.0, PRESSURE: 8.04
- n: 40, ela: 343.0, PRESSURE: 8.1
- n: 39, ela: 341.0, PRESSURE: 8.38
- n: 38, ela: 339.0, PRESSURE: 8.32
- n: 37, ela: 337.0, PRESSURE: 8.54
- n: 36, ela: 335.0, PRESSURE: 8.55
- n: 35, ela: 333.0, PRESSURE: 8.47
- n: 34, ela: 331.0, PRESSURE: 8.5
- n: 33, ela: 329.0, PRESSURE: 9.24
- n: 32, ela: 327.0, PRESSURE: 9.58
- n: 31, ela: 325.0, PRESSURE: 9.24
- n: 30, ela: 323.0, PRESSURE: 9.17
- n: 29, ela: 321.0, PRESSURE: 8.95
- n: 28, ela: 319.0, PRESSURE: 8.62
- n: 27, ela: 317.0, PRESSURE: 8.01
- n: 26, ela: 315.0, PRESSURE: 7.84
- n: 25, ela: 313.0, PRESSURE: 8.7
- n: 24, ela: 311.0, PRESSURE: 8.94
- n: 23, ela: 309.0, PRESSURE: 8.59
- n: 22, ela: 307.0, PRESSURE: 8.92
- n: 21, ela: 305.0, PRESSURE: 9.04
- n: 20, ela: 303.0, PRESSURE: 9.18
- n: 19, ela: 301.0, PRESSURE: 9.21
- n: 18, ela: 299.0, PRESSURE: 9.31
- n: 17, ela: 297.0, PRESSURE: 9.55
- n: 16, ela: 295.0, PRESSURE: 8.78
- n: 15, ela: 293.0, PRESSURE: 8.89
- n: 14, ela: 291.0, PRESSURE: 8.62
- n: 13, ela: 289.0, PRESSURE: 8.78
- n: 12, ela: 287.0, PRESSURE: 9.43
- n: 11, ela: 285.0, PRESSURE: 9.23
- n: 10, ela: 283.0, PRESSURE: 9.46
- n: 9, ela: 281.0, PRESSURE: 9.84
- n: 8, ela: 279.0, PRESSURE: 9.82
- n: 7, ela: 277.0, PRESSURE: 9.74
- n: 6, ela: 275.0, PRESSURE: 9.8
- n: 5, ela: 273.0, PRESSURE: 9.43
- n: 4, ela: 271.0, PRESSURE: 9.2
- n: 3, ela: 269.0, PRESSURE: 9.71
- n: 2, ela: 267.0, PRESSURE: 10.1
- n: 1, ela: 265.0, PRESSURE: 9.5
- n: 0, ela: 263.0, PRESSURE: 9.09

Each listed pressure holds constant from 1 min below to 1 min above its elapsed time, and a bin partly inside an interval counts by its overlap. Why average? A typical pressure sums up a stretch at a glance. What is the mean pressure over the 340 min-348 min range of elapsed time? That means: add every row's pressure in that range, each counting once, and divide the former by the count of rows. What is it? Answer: 8.3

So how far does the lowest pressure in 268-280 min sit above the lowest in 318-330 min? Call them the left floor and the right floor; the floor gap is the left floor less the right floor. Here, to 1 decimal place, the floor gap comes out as 0.6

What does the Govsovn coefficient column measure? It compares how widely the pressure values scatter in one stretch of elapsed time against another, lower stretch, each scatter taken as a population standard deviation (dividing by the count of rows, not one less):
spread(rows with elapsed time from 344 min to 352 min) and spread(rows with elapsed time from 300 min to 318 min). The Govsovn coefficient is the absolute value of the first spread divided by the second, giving 0.79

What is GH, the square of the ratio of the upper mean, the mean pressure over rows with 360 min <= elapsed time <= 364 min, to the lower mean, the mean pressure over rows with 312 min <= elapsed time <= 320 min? 1.087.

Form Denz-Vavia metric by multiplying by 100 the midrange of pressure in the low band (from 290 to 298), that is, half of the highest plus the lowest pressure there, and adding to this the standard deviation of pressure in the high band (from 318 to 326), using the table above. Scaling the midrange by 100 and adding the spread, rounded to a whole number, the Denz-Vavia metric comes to 909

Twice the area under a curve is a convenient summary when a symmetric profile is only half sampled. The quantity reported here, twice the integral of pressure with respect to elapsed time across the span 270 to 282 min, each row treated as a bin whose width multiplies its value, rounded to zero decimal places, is 231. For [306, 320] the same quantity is 238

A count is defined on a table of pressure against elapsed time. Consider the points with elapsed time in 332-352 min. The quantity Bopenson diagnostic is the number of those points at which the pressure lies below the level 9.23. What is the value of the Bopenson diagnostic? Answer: 10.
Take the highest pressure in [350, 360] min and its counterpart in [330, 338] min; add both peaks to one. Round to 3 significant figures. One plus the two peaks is 18.6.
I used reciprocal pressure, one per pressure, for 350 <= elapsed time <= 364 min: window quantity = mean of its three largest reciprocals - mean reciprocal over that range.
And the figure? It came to 0.0024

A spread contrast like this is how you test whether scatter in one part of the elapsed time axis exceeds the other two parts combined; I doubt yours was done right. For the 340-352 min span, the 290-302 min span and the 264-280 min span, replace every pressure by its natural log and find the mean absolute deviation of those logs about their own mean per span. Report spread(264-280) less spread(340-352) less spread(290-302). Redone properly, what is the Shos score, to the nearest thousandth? -0.052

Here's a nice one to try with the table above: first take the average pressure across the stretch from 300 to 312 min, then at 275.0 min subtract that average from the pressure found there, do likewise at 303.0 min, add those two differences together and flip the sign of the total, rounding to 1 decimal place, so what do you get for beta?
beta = -1.0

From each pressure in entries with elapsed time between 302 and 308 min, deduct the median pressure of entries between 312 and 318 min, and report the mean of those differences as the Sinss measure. 1.0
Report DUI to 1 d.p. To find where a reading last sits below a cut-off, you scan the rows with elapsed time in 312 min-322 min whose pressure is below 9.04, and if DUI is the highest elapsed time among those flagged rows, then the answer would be 321.0 min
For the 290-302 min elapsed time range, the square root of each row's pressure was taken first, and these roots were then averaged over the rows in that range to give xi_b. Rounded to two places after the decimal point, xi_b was 3.01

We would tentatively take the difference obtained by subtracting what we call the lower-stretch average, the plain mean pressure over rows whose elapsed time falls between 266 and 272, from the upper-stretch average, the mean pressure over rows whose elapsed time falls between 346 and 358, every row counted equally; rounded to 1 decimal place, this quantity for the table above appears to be -0.8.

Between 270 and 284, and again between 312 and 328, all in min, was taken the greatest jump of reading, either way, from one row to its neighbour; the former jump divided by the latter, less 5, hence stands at -4.56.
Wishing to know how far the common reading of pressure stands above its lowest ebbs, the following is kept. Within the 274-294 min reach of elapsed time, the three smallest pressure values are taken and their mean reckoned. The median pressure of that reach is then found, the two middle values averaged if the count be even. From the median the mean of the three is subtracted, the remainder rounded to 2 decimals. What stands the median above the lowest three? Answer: 0.68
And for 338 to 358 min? 0.66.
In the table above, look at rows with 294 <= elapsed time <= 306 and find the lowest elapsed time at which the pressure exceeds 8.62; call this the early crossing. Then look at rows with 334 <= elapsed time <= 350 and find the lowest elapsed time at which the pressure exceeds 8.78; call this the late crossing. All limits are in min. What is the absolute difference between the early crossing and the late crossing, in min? 52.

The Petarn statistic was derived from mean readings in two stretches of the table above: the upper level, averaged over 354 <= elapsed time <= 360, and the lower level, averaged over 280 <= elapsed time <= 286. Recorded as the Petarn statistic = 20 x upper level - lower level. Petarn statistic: 167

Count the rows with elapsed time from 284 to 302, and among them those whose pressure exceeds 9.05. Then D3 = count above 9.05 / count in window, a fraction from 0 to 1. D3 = 0.56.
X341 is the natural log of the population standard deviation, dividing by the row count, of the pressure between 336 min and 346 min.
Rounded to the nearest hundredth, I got -1.69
